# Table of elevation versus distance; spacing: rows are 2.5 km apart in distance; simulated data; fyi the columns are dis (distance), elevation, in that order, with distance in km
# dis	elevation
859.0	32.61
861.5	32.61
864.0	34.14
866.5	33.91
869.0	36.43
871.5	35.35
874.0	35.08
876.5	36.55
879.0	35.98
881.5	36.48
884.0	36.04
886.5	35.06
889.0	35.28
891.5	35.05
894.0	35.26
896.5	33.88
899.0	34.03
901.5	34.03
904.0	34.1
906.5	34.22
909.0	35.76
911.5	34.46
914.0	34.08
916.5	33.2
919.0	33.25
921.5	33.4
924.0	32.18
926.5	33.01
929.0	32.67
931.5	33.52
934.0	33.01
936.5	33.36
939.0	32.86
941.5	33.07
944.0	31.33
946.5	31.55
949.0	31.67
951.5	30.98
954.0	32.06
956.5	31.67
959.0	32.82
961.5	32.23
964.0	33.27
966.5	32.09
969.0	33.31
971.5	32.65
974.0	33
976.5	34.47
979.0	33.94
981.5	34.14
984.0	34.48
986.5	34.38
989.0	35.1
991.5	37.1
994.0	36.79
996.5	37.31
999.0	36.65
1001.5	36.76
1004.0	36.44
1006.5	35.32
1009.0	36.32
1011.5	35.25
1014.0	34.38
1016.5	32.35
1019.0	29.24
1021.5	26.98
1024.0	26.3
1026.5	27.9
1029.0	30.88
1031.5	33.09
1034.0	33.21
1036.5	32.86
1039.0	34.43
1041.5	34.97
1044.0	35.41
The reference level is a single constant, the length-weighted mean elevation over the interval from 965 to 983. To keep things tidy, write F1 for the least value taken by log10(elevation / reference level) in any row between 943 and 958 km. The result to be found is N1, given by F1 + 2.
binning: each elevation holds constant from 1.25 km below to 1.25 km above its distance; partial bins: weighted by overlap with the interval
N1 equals 1.97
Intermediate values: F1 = -0.03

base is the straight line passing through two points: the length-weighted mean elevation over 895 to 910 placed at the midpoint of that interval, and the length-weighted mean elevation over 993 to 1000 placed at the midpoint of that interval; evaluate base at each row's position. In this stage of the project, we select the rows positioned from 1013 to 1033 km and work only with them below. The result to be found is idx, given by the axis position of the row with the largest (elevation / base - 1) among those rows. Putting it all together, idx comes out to 1014.0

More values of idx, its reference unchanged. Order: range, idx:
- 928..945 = 931.5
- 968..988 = 976.5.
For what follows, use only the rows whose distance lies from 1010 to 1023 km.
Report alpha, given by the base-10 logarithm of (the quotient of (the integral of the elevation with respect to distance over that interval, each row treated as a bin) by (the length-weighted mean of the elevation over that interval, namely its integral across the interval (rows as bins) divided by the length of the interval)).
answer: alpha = 1.11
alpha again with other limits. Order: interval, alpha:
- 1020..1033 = 1.11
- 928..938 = 1.00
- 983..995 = 1.08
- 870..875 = 0.70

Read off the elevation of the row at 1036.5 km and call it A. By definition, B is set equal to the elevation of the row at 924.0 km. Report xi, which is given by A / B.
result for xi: 1.02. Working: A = 32.86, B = 32.18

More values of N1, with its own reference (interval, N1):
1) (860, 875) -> 1.99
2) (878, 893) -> 2.02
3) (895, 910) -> 2.01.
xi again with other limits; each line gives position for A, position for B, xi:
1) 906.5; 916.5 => 1.03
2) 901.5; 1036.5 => 1.04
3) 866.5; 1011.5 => 0.96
